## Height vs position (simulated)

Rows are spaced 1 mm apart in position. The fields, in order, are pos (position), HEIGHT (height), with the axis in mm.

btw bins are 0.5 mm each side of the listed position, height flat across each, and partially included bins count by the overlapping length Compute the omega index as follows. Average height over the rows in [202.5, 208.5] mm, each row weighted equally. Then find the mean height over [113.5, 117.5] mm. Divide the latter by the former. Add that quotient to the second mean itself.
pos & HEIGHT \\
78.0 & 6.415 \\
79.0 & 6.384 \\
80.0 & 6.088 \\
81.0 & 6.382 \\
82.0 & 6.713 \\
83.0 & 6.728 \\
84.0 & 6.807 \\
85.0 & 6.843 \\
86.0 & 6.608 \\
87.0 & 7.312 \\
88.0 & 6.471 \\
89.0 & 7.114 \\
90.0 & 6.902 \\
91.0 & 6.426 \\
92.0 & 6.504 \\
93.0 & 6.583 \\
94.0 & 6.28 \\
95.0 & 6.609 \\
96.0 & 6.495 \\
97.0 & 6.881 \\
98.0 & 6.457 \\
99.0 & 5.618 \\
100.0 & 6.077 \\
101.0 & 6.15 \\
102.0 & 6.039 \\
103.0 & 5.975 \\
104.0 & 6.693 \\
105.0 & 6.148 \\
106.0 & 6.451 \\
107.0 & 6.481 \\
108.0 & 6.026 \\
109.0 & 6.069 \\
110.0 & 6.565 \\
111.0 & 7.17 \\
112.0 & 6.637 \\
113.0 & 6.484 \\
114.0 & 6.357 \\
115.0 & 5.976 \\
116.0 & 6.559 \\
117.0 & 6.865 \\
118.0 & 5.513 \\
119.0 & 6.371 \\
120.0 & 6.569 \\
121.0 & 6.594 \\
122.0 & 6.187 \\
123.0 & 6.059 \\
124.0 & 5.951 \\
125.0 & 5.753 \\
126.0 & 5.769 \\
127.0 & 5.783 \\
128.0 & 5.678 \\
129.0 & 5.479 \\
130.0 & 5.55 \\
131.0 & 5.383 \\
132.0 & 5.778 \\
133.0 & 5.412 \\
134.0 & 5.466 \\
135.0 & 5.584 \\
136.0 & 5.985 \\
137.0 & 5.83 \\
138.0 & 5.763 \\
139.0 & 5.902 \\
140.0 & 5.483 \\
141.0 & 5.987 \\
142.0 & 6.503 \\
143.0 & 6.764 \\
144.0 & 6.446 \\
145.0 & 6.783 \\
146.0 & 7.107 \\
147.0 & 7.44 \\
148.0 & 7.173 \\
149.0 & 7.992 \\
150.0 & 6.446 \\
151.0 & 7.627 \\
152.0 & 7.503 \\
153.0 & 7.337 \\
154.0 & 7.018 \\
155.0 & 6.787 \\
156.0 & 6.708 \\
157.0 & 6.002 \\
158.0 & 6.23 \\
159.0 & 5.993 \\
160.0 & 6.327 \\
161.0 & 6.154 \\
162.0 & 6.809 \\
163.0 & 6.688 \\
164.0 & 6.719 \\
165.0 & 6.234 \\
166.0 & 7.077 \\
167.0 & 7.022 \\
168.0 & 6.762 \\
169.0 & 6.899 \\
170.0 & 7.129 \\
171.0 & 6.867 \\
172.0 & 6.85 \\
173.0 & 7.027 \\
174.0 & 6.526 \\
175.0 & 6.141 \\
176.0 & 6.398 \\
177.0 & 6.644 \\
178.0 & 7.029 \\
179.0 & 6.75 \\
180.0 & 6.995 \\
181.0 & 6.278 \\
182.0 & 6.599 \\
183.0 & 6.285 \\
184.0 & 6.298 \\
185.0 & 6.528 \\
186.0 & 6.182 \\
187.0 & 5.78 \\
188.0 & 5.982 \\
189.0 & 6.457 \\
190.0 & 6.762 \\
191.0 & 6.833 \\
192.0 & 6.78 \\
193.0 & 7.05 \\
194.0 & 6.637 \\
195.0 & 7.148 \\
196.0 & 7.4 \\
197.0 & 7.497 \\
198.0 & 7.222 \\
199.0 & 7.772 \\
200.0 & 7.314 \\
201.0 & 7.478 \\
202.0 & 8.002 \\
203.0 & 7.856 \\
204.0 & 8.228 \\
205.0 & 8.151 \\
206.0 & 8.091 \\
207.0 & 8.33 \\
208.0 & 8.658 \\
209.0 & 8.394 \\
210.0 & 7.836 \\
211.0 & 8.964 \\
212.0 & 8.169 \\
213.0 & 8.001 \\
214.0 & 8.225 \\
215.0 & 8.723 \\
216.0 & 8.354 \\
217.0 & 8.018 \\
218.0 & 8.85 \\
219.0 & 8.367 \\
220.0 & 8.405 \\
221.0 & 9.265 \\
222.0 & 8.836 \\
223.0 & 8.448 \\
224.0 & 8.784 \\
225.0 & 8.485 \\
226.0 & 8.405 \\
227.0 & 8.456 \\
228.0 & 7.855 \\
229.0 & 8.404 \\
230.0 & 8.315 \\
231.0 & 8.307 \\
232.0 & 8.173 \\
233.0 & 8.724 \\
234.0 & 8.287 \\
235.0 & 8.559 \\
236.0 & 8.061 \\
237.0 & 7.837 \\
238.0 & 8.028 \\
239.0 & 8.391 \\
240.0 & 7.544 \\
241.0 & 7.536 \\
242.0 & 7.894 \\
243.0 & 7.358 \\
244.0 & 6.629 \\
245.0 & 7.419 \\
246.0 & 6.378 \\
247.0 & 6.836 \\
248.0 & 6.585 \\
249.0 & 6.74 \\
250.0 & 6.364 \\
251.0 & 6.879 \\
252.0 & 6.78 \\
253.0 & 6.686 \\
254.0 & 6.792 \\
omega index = 7.2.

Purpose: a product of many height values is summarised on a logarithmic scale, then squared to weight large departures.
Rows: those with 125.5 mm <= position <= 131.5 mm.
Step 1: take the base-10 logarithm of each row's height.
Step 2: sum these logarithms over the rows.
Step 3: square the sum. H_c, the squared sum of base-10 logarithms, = 20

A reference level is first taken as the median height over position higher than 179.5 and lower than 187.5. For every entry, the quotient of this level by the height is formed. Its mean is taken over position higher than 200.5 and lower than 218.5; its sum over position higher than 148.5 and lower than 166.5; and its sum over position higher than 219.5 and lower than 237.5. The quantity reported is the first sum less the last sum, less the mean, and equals 2.6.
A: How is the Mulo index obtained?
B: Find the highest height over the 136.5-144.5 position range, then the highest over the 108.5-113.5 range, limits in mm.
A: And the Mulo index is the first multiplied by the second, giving 48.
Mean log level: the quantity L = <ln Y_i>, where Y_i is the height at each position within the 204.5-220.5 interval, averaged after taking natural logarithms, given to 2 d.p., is 2.12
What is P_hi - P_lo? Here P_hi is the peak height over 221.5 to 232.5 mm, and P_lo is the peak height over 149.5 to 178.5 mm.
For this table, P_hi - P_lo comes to 1.21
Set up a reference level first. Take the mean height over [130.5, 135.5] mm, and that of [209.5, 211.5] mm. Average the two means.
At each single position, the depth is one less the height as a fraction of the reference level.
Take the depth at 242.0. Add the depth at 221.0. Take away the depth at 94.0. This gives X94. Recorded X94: -0.56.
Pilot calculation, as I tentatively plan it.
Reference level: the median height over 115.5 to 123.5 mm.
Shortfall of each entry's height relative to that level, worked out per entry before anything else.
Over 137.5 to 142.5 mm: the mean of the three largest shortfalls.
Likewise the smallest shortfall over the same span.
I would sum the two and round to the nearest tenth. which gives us 0.7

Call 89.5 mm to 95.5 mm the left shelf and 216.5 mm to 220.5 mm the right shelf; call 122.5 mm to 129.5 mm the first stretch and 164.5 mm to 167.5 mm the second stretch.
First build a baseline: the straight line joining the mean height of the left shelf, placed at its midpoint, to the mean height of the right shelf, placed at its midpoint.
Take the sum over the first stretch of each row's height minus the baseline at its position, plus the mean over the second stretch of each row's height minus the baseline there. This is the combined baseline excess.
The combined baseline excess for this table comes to -10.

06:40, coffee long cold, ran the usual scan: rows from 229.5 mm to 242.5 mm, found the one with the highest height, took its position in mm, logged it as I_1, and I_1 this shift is 233.0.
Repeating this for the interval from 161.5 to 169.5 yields 166.0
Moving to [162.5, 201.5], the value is 199.0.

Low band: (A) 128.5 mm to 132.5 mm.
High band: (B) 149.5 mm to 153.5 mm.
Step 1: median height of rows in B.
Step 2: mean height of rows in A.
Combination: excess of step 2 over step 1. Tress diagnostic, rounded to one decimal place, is -1.9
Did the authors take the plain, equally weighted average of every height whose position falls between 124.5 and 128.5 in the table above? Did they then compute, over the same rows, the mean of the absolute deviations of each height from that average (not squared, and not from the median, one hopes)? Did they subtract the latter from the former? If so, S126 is 5.7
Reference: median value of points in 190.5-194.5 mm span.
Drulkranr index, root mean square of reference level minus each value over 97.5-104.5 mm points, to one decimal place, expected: 0.7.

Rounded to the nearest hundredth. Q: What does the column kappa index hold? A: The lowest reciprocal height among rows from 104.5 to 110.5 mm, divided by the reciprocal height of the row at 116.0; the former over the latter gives 1.00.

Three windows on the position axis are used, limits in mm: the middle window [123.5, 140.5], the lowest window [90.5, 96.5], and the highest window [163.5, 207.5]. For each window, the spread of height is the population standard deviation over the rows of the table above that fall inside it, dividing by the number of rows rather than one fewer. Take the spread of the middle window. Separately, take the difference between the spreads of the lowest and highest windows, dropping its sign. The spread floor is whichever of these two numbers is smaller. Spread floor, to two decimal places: 0.19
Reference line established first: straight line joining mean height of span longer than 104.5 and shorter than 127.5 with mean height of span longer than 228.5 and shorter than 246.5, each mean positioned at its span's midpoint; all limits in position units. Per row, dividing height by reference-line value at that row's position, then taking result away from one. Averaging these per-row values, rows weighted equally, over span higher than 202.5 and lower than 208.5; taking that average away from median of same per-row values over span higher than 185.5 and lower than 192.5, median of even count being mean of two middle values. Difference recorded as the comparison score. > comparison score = 0.21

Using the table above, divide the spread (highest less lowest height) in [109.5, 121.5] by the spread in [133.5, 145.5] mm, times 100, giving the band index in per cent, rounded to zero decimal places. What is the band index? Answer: 126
